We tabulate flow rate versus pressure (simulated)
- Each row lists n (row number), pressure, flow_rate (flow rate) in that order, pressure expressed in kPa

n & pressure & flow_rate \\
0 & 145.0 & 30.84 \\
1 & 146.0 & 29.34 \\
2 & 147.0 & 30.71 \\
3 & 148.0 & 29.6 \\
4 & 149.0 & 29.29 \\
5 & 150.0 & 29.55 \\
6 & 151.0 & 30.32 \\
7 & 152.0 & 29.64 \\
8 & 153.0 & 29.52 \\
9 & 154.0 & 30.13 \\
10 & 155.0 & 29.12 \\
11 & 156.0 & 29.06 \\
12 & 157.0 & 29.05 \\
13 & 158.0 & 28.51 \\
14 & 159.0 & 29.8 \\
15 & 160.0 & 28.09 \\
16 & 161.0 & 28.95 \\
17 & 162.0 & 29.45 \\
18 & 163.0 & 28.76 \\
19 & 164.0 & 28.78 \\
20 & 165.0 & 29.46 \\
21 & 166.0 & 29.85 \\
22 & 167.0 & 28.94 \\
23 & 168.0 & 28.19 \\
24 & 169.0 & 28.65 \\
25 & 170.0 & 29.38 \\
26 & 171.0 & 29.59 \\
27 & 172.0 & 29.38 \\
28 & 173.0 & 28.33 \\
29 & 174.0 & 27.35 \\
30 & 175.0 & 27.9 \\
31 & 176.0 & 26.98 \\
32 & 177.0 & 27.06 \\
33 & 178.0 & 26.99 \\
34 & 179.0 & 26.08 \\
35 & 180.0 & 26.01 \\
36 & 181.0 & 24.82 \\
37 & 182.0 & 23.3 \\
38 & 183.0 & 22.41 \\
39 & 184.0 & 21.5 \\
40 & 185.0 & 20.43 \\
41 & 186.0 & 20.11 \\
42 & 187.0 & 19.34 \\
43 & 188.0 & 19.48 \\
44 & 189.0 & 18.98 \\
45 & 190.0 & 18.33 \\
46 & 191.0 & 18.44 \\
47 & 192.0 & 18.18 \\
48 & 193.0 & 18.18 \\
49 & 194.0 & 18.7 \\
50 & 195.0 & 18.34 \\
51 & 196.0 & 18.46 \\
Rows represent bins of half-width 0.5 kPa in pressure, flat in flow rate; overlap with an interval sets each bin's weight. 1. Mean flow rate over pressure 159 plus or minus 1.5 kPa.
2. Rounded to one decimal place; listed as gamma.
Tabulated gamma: 28.8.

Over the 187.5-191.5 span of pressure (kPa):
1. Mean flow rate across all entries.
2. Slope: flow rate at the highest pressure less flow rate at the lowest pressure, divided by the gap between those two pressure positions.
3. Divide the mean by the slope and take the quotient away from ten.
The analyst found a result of 64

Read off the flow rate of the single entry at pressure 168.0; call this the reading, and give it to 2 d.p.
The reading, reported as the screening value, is 28.19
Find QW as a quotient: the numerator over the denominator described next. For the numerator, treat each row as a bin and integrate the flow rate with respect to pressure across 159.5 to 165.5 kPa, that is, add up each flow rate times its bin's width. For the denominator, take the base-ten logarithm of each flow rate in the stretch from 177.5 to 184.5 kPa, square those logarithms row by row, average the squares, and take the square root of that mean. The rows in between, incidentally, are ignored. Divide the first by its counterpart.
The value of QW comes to 125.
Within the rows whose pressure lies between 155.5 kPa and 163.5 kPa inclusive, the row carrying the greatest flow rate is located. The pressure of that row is 159.0 kPa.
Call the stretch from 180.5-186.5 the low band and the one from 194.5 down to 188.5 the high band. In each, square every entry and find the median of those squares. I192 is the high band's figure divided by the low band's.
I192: 0.70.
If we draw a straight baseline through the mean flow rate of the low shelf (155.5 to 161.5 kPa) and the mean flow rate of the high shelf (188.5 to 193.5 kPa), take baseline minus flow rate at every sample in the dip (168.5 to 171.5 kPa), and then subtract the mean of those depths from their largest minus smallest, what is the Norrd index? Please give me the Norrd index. 5.6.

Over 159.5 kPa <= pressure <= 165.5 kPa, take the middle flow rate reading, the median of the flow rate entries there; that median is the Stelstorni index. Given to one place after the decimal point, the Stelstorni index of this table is 28.9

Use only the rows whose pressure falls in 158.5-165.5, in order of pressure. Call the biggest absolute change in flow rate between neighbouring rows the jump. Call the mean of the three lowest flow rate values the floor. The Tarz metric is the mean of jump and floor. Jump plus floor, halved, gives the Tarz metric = 15.1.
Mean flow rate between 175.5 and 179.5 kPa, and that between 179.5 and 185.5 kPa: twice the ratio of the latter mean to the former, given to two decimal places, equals 1.72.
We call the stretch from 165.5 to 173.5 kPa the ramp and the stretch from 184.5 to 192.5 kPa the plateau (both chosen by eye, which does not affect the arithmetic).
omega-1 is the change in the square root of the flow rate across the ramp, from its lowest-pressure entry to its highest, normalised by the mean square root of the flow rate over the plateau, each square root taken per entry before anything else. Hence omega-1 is -0.032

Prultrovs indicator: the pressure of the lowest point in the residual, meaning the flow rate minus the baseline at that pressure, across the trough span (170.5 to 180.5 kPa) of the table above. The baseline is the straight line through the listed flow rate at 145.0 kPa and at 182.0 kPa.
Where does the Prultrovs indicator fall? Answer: 179.0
